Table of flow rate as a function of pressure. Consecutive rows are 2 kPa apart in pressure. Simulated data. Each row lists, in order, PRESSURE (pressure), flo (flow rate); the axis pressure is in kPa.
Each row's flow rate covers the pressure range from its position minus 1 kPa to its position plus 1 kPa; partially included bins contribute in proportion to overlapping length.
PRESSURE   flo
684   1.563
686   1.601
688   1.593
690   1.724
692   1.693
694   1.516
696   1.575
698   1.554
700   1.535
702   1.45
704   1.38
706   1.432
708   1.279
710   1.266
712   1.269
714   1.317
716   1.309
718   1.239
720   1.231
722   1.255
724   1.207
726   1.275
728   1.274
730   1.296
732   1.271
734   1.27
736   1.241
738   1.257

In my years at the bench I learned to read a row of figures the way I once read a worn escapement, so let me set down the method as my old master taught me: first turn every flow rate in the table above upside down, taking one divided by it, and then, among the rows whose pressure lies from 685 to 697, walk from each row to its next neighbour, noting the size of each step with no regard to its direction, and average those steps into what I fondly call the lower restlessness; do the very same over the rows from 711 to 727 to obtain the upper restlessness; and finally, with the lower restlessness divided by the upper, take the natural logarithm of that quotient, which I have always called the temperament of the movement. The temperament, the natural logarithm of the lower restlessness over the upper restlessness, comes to 0.23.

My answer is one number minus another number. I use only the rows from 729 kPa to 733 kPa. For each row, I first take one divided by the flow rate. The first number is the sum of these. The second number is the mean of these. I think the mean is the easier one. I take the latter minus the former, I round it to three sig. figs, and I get -0.779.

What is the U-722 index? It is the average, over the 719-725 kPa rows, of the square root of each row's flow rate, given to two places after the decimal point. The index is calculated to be 1.11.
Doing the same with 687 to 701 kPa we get 1.26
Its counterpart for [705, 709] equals 1.16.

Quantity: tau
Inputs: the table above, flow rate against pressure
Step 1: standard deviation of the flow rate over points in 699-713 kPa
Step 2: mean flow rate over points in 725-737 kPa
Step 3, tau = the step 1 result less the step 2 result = -1.17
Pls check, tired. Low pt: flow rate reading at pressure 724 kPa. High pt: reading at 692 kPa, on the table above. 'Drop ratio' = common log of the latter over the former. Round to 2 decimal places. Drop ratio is 0.15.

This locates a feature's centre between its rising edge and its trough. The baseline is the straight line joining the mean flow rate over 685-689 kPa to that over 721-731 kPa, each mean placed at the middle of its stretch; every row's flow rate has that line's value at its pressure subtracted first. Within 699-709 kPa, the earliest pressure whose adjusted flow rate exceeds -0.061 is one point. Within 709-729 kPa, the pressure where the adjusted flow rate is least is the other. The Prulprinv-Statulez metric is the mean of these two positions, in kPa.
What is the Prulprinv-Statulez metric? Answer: 705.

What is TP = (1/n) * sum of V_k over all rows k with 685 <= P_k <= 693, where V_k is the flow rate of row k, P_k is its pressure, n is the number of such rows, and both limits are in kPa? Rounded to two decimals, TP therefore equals 1.65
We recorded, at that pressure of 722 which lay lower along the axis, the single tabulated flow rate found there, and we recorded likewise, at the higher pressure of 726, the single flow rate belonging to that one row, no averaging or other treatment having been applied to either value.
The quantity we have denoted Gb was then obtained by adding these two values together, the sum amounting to 2.53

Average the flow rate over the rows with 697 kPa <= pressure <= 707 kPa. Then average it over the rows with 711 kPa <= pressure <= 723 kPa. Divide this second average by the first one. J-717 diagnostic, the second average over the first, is 0.864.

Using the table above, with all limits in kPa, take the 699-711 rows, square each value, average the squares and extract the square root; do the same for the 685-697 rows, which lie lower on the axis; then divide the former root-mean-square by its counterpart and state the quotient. 0.861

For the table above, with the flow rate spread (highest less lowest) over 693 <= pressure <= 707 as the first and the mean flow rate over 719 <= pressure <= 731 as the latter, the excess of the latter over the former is 1.06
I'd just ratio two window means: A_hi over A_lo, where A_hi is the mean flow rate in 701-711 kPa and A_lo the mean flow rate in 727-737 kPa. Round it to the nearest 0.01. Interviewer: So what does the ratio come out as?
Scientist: 1.07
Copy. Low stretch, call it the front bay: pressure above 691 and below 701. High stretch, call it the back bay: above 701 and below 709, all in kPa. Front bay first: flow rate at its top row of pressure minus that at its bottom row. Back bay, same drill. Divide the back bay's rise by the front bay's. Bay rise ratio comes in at 1.1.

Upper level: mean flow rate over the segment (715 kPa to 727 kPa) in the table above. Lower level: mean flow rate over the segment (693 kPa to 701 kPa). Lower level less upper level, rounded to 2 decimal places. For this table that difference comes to 0.29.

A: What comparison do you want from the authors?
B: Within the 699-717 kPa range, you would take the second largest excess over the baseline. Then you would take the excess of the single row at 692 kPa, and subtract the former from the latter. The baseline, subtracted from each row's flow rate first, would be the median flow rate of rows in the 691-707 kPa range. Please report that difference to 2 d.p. 0.24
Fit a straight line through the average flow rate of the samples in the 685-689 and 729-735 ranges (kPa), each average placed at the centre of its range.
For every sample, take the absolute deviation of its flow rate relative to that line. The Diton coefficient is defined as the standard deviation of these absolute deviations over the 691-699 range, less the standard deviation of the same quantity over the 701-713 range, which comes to -0.02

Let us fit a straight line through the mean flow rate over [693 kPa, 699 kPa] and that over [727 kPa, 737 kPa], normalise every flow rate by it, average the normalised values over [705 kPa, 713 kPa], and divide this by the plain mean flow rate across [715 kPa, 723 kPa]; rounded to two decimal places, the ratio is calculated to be 0.72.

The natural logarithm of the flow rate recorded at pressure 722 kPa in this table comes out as 0.23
